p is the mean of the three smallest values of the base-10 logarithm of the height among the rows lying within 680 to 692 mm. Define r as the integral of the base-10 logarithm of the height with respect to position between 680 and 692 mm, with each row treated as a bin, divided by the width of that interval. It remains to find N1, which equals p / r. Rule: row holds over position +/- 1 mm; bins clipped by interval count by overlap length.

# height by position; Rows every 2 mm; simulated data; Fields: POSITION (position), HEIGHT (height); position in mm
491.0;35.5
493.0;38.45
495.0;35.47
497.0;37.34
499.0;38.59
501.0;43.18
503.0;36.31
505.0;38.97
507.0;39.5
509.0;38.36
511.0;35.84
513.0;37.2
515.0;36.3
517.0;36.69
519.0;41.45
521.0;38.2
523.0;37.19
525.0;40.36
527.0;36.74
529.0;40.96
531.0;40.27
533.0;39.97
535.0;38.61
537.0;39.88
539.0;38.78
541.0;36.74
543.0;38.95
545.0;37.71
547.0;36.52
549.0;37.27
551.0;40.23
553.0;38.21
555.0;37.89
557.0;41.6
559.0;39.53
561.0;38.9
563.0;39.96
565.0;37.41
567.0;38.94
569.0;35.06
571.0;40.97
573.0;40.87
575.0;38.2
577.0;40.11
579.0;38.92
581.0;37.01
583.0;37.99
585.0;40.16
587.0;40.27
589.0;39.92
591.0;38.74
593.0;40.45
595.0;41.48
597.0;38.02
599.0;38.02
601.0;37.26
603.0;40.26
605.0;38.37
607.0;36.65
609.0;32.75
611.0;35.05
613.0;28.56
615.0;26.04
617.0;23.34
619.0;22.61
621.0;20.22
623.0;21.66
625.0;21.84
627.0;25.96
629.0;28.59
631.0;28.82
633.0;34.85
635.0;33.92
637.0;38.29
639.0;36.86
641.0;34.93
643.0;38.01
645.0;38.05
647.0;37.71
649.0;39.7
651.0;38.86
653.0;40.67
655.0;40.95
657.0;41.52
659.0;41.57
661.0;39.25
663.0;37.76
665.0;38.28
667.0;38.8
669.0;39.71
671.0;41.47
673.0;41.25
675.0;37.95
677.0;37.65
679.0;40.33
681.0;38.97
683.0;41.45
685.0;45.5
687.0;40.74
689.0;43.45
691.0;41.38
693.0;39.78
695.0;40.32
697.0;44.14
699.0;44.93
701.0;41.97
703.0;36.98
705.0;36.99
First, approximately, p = 1.61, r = 1.62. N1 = 0.990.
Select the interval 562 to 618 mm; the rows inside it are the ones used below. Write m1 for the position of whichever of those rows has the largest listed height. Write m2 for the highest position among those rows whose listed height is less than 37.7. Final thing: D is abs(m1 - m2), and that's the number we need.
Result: 22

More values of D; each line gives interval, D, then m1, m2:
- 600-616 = 12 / 603.0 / 615.0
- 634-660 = 18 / 659.0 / 641.0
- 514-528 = 8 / 519.0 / 527.0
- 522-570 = 12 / 557.0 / 569.0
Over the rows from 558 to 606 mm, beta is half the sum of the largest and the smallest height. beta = 38.3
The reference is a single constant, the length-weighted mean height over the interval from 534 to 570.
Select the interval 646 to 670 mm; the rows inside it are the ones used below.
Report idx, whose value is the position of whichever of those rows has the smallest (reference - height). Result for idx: 659.0 mm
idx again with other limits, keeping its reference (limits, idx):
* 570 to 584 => 571.0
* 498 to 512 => 501.0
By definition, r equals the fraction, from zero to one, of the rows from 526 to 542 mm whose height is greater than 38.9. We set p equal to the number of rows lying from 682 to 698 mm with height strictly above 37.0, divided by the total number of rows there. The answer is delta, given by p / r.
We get 2.0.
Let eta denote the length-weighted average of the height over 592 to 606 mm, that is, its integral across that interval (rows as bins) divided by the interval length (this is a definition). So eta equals 39.1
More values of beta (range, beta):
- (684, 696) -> 42.6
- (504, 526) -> 38.6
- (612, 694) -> 32.9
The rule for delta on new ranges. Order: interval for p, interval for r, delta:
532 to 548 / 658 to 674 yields 1.2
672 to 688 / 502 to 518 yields 4.0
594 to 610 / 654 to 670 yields 1.2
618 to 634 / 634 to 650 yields 0.0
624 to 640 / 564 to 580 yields 0.2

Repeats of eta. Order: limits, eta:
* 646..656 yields 39.6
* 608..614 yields 32.1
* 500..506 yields 39.5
